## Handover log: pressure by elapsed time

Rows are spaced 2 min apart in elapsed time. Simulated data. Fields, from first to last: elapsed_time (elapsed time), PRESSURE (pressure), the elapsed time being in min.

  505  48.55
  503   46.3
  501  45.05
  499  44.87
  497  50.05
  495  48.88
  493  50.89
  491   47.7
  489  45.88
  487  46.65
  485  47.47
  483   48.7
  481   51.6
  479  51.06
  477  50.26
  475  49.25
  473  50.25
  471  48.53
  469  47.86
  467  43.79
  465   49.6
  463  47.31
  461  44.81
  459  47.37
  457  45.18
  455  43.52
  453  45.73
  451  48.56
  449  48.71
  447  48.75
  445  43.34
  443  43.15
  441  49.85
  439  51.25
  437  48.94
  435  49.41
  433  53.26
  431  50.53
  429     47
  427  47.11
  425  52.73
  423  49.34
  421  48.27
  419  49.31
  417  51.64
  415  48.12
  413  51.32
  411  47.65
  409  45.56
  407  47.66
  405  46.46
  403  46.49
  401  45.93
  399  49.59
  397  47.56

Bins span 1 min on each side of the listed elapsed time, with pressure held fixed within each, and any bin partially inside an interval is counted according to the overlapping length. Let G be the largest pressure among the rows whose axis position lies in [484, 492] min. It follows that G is 47.7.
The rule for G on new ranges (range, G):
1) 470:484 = 51.6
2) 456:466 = 49.6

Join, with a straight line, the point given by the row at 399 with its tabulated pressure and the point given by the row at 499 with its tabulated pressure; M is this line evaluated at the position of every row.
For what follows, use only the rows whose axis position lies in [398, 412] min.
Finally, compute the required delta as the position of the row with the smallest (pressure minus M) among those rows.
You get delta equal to 401 min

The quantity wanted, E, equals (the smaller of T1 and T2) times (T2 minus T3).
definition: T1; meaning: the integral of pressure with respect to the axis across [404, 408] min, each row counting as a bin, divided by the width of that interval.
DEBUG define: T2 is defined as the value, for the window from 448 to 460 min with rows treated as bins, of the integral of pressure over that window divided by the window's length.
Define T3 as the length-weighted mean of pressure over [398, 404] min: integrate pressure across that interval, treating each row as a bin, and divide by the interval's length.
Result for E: -38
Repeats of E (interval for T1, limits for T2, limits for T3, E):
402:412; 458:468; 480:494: -86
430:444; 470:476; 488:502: 85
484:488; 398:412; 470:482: -146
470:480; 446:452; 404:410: 103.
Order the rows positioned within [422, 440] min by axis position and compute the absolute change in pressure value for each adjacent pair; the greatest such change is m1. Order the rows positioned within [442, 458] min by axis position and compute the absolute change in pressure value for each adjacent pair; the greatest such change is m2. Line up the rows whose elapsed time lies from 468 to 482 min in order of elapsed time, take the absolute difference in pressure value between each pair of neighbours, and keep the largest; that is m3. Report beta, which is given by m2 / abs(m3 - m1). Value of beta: 1.4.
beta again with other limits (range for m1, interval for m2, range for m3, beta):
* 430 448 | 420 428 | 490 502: 3.7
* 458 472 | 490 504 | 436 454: 5.8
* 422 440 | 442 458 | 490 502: 12.3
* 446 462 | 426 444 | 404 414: 8.0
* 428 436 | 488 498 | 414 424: 9.7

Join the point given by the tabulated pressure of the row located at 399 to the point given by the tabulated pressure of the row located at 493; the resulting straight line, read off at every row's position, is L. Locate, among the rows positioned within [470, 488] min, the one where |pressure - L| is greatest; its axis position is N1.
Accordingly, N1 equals 487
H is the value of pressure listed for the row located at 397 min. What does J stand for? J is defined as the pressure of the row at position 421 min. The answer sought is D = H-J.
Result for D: -0.7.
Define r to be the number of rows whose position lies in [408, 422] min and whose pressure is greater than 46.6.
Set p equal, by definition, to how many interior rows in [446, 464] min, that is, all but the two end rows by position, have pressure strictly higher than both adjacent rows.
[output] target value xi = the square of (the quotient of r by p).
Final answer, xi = 36.0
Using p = 1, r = 6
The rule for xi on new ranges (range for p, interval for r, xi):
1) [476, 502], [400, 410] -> 0.1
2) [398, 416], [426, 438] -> 4.0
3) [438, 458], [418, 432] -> 49.0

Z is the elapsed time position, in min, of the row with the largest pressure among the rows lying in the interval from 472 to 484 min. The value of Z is 481 min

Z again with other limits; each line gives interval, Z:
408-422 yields 417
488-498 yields 493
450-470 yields 465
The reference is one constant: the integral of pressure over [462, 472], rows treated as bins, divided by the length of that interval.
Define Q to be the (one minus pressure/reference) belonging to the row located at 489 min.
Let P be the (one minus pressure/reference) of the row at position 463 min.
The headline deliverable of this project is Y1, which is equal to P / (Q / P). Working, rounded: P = 0.00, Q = 0.03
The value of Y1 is 0.00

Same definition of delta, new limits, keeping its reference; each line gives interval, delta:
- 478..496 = 489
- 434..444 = 443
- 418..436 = 429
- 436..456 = 443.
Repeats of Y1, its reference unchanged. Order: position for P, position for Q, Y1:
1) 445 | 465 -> -0.16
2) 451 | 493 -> -0.01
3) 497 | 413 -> -0.04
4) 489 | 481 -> -0.01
